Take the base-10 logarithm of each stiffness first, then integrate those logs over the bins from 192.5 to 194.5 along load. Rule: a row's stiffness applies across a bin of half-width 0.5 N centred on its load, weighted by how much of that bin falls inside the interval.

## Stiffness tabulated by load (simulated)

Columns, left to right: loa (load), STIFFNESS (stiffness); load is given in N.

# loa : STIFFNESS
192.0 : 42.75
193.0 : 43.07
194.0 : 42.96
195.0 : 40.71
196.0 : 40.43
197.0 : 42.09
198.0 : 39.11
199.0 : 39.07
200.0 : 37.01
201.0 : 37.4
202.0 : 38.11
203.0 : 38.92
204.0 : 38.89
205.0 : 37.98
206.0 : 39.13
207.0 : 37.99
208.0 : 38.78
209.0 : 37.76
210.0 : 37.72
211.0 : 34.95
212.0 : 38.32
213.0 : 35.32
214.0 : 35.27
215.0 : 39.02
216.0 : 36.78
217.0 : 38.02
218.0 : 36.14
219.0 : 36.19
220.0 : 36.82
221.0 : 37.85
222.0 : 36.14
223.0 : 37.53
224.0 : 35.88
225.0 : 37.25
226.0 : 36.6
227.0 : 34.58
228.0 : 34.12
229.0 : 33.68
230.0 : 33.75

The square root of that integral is 1.81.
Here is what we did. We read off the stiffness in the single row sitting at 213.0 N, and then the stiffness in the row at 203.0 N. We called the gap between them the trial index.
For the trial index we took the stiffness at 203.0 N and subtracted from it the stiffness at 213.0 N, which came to 4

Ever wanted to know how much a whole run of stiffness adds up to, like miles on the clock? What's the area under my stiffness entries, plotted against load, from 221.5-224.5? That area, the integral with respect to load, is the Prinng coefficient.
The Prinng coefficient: 110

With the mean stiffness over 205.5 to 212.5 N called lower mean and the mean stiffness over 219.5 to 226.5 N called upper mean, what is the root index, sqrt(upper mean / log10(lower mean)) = 4.83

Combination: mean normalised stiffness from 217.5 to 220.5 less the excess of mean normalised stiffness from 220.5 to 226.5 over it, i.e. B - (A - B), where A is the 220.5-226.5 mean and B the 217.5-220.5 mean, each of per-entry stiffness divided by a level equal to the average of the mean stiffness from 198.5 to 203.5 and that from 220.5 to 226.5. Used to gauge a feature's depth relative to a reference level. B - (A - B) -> 0.96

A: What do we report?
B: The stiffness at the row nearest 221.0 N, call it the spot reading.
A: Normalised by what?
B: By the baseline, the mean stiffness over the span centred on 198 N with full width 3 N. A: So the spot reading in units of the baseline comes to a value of 0.944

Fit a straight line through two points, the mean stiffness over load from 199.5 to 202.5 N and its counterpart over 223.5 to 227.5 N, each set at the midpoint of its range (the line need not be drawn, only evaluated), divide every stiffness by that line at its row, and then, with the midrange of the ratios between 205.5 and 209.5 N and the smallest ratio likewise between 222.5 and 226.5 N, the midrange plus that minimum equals 2.03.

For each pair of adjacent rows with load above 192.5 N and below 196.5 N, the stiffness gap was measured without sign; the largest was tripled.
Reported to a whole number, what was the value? 7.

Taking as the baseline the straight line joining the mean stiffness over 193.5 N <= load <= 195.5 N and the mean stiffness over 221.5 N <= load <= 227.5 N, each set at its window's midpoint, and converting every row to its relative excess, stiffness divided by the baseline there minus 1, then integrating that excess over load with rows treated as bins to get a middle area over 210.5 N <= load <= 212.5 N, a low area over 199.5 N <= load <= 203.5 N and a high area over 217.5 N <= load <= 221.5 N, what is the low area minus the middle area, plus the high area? -0.21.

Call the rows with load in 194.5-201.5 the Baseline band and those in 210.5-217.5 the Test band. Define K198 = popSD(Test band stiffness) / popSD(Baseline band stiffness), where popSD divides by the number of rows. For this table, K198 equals 0.92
